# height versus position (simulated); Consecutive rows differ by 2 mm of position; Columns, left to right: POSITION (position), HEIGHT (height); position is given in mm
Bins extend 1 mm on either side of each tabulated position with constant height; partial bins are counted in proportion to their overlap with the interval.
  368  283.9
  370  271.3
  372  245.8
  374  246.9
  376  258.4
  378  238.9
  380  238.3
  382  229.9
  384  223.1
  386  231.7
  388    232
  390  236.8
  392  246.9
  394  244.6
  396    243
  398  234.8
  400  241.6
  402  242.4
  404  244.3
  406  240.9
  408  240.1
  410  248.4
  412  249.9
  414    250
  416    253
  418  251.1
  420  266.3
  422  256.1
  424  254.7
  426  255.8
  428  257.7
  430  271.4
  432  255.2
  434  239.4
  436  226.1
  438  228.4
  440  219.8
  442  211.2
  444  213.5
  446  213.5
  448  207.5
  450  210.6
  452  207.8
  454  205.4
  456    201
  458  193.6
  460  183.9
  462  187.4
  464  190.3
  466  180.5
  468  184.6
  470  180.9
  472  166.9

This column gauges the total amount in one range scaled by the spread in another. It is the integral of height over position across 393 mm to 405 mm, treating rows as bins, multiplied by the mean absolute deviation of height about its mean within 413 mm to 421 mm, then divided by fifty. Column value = 325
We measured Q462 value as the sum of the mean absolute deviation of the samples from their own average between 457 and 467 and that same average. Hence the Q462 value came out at 191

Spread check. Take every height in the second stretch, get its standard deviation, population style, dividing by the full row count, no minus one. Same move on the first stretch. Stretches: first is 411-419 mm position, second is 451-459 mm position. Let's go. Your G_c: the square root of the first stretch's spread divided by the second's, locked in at 0.48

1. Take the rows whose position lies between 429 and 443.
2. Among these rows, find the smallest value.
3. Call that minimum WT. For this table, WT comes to 211.2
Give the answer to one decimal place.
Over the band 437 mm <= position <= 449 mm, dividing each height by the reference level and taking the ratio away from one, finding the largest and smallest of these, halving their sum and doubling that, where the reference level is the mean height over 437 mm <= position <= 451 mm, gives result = 0.0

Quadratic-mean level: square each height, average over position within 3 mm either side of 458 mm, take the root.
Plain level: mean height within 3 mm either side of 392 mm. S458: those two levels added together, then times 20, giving 8715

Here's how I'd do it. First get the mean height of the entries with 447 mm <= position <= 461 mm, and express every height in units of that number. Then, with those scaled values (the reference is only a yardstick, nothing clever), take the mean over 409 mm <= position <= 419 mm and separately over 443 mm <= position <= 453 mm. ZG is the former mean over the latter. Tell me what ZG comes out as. 1.19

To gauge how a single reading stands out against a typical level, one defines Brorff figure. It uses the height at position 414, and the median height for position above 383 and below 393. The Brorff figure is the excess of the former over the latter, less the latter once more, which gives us -214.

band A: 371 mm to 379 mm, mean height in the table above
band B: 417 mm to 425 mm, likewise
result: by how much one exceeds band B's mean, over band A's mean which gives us -1.03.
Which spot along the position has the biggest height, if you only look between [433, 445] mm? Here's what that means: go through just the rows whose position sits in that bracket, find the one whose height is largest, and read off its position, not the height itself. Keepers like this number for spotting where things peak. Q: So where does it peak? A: 434 mm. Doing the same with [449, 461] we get 450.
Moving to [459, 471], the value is 464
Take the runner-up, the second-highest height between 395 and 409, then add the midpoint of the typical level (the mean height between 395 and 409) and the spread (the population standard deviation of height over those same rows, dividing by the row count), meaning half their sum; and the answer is 365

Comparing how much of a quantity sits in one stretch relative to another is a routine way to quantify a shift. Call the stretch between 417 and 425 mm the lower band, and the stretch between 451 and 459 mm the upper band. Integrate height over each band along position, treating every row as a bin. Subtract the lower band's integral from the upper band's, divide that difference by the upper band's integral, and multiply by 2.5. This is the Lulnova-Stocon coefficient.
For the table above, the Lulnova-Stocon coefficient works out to -0.7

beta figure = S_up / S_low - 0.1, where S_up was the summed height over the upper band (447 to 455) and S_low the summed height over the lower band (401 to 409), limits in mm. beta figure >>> 0.76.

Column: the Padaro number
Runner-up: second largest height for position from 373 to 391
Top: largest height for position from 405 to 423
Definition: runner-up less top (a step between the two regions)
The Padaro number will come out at -19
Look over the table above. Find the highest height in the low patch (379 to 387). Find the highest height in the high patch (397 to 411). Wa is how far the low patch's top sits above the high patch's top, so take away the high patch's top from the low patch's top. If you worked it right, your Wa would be -10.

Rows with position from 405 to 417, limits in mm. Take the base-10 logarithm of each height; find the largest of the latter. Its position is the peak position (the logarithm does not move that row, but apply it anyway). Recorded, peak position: 416 mm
